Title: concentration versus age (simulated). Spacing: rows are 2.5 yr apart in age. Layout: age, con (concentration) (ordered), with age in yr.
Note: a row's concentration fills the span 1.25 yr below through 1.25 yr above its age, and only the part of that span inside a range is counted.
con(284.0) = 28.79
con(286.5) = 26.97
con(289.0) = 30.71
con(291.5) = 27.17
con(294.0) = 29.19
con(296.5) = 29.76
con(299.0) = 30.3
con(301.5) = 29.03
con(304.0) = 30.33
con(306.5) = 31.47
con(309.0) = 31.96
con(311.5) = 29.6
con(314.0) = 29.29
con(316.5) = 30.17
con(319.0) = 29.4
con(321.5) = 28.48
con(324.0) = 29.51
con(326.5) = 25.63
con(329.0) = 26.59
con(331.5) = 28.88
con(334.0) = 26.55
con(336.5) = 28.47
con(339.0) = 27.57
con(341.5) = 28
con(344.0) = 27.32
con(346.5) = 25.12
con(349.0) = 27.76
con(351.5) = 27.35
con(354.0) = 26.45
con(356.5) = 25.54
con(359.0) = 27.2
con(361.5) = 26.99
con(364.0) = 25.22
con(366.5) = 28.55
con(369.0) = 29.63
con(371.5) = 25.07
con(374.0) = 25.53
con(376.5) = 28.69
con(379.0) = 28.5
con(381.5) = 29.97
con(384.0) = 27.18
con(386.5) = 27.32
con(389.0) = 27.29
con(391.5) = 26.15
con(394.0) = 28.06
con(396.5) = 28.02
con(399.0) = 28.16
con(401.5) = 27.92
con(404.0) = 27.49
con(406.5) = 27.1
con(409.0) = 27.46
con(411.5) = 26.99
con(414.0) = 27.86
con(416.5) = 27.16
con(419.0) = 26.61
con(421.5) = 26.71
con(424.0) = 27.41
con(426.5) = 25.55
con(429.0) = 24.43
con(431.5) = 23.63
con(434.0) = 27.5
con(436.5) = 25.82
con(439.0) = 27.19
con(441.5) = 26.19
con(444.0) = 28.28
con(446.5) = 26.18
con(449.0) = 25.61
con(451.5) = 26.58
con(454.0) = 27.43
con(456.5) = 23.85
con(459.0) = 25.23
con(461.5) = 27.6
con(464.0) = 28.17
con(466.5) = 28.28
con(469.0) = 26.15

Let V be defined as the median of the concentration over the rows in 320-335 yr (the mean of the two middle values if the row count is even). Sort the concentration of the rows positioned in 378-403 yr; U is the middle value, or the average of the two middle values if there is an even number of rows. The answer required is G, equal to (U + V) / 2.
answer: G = 27.8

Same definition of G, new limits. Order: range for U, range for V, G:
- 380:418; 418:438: 26.8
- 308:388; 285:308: 28.7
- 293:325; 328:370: 28.5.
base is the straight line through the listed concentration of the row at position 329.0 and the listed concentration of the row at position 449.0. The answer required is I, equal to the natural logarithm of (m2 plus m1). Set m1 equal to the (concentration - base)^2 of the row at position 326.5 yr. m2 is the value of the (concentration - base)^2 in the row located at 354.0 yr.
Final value 0.0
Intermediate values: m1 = 1.0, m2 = 0.0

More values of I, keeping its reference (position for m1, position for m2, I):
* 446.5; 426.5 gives -1.0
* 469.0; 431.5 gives 1.6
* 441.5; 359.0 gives 0.0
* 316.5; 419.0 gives 2.5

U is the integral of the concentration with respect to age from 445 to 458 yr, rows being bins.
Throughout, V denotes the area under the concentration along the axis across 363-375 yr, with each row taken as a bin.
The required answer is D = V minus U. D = -15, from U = 338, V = 322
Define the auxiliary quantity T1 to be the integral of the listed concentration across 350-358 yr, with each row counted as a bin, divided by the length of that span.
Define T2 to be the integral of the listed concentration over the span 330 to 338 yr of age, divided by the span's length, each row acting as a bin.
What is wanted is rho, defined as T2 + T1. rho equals 54.4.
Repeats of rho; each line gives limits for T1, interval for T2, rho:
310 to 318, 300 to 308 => 60.1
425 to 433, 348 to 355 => 51.9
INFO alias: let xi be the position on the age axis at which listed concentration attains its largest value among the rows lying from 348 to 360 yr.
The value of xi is 349.0 yr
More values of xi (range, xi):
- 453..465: 464.0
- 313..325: 316.5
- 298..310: 309.0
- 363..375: 369.0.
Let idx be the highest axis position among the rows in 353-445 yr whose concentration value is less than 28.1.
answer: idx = 441.5 yr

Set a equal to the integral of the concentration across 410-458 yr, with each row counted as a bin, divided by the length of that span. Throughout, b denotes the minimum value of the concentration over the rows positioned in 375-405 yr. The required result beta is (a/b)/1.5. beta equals 0.672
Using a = 26.4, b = 26.15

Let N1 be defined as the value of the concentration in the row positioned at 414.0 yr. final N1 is 27.86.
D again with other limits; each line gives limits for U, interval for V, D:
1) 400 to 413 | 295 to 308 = 36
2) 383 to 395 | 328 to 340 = 5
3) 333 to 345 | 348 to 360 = -9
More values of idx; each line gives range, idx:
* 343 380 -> 374.0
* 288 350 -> 349.0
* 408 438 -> 436.5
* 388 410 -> 409.0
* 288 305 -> 291.5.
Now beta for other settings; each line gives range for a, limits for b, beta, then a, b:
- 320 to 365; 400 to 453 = 0.767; 27.2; 23.63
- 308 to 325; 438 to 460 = 0.831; 29.7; 23.85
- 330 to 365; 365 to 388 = 0.719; 27.0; 25.07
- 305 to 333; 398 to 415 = 0.720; 29.2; 26.99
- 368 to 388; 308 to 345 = 0.721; 27.7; 25.63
